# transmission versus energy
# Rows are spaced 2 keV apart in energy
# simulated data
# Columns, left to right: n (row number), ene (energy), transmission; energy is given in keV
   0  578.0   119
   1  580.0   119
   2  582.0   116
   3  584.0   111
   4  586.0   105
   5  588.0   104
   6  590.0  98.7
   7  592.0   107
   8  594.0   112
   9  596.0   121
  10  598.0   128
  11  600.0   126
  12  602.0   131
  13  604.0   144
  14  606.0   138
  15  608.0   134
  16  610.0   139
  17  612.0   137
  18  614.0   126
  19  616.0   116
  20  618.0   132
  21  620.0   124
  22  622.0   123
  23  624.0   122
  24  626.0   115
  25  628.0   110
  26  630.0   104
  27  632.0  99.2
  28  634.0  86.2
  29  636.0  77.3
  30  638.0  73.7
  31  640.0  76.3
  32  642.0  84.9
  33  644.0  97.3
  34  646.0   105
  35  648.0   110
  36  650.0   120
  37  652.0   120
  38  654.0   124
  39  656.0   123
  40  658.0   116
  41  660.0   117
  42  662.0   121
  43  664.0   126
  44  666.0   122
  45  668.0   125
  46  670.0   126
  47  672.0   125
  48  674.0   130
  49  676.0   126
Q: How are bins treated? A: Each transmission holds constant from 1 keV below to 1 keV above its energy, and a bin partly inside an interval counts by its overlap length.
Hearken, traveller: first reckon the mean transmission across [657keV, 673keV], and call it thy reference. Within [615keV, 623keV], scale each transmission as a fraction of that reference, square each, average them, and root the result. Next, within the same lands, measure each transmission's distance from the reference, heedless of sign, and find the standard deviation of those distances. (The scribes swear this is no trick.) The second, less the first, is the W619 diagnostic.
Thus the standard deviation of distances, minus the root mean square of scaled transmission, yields 3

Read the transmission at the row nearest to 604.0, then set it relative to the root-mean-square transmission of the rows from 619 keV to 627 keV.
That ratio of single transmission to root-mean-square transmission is 1.19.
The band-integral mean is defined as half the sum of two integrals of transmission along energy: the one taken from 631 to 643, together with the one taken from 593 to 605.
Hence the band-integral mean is 1260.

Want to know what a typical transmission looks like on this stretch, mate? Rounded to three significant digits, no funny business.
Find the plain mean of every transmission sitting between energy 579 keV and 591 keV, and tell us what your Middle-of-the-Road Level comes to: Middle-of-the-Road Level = 109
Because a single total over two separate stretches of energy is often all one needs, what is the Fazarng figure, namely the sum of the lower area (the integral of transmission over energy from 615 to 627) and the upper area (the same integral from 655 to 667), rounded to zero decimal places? 2914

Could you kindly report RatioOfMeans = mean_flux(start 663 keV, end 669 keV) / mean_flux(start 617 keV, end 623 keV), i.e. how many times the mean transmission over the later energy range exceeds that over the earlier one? 1.0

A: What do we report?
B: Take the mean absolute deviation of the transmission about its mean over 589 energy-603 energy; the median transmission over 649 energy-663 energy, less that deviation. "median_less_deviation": 110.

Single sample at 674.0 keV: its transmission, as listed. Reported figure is 130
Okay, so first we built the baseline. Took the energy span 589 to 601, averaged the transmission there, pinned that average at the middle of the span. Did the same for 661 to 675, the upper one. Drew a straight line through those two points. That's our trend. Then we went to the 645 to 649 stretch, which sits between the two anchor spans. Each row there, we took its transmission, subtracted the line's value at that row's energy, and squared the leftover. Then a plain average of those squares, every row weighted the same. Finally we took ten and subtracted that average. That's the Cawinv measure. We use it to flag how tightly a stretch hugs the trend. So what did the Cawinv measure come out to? -213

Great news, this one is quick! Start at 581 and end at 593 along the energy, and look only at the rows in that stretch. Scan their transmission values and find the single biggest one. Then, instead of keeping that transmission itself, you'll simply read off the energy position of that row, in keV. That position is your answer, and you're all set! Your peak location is 582.0 keV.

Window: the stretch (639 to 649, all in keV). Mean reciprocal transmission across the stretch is 0.0108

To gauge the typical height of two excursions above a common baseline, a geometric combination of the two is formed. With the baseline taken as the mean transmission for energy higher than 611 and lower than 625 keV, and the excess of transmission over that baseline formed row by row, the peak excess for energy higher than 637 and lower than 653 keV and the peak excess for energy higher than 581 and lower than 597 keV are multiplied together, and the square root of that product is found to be 5.2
